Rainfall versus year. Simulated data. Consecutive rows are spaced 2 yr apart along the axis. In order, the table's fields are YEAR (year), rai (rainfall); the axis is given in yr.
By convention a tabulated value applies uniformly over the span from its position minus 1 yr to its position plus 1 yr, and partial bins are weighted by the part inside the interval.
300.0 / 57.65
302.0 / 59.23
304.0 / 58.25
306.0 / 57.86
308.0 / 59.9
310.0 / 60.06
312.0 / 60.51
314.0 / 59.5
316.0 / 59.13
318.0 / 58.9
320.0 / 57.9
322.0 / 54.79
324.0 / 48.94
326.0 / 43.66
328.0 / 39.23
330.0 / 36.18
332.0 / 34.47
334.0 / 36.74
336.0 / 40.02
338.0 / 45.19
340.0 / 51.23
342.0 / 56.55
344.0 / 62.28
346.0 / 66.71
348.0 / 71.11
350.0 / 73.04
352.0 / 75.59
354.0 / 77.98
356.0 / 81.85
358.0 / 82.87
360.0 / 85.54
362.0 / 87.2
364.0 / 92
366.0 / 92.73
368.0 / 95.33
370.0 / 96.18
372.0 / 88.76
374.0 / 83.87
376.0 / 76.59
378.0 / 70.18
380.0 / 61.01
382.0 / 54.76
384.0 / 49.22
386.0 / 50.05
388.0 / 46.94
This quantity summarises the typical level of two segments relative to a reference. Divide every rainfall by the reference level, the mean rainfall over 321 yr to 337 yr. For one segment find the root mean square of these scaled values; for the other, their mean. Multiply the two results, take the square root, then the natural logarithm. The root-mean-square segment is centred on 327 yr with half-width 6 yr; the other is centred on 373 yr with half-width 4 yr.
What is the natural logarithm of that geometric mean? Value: 0.38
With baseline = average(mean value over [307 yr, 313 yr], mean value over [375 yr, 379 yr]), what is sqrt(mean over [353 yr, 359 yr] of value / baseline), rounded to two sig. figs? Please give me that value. 1.1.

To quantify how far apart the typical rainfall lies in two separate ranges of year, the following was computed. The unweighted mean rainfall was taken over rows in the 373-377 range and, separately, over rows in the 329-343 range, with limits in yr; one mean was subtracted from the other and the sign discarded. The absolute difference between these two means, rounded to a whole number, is 37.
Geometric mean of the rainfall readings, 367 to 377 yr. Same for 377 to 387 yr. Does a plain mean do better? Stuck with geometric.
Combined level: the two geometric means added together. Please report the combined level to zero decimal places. 144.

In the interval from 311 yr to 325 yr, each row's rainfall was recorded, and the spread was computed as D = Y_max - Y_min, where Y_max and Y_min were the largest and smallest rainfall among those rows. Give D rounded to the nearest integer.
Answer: 12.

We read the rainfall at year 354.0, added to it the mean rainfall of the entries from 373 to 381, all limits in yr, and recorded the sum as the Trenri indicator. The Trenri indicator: 151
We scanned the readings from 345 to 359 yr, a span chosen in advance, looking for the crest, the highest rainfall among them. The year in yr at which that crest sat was 358.0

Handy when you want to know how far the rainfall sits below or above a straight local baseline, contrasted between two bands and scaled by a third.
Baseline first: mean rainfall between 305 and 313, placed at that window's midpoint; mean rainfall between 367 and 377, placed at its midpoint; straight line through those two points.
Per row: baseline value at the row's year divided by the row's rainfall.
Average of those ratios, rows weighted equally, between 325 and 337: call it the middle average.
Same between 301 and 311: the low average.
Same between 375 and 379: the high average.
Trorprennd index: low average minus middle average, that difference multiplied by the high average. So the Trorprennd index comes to -1.0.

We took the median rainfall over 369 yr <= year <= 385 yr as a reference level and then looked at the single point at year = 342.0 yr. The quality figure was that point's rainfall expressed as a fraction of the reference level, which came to 0.77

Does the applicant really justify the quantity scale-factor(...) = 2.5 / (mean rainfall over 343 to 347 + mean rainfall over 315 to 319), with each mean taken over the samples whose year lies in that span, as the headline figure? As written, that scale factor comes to 0.0202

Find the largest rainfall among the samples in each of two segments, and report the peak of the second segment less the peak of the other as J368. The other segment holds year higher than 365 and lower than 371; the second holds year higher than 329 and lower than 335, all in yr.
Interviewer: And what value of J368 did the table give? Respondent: -59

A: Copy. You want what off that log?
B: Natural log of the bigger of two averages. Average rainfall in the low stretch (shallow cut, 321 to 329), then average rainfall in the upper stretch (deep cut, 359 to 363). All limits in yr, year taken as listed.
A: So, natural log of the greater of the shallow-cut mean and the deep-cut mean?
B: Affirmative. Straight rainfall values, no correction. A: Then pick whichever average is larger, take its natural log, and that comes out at 4.46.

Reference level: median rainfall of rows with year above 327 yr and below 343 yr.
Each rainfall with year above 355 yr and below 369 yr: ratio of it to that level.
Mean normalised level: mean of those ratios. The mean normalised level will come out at 2.2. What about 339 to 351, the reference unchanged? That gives 1.6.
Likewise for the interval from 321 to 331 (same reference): 1.1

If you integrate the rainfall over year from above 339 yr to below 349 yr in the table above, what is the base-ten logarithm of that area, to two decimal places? 2.79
